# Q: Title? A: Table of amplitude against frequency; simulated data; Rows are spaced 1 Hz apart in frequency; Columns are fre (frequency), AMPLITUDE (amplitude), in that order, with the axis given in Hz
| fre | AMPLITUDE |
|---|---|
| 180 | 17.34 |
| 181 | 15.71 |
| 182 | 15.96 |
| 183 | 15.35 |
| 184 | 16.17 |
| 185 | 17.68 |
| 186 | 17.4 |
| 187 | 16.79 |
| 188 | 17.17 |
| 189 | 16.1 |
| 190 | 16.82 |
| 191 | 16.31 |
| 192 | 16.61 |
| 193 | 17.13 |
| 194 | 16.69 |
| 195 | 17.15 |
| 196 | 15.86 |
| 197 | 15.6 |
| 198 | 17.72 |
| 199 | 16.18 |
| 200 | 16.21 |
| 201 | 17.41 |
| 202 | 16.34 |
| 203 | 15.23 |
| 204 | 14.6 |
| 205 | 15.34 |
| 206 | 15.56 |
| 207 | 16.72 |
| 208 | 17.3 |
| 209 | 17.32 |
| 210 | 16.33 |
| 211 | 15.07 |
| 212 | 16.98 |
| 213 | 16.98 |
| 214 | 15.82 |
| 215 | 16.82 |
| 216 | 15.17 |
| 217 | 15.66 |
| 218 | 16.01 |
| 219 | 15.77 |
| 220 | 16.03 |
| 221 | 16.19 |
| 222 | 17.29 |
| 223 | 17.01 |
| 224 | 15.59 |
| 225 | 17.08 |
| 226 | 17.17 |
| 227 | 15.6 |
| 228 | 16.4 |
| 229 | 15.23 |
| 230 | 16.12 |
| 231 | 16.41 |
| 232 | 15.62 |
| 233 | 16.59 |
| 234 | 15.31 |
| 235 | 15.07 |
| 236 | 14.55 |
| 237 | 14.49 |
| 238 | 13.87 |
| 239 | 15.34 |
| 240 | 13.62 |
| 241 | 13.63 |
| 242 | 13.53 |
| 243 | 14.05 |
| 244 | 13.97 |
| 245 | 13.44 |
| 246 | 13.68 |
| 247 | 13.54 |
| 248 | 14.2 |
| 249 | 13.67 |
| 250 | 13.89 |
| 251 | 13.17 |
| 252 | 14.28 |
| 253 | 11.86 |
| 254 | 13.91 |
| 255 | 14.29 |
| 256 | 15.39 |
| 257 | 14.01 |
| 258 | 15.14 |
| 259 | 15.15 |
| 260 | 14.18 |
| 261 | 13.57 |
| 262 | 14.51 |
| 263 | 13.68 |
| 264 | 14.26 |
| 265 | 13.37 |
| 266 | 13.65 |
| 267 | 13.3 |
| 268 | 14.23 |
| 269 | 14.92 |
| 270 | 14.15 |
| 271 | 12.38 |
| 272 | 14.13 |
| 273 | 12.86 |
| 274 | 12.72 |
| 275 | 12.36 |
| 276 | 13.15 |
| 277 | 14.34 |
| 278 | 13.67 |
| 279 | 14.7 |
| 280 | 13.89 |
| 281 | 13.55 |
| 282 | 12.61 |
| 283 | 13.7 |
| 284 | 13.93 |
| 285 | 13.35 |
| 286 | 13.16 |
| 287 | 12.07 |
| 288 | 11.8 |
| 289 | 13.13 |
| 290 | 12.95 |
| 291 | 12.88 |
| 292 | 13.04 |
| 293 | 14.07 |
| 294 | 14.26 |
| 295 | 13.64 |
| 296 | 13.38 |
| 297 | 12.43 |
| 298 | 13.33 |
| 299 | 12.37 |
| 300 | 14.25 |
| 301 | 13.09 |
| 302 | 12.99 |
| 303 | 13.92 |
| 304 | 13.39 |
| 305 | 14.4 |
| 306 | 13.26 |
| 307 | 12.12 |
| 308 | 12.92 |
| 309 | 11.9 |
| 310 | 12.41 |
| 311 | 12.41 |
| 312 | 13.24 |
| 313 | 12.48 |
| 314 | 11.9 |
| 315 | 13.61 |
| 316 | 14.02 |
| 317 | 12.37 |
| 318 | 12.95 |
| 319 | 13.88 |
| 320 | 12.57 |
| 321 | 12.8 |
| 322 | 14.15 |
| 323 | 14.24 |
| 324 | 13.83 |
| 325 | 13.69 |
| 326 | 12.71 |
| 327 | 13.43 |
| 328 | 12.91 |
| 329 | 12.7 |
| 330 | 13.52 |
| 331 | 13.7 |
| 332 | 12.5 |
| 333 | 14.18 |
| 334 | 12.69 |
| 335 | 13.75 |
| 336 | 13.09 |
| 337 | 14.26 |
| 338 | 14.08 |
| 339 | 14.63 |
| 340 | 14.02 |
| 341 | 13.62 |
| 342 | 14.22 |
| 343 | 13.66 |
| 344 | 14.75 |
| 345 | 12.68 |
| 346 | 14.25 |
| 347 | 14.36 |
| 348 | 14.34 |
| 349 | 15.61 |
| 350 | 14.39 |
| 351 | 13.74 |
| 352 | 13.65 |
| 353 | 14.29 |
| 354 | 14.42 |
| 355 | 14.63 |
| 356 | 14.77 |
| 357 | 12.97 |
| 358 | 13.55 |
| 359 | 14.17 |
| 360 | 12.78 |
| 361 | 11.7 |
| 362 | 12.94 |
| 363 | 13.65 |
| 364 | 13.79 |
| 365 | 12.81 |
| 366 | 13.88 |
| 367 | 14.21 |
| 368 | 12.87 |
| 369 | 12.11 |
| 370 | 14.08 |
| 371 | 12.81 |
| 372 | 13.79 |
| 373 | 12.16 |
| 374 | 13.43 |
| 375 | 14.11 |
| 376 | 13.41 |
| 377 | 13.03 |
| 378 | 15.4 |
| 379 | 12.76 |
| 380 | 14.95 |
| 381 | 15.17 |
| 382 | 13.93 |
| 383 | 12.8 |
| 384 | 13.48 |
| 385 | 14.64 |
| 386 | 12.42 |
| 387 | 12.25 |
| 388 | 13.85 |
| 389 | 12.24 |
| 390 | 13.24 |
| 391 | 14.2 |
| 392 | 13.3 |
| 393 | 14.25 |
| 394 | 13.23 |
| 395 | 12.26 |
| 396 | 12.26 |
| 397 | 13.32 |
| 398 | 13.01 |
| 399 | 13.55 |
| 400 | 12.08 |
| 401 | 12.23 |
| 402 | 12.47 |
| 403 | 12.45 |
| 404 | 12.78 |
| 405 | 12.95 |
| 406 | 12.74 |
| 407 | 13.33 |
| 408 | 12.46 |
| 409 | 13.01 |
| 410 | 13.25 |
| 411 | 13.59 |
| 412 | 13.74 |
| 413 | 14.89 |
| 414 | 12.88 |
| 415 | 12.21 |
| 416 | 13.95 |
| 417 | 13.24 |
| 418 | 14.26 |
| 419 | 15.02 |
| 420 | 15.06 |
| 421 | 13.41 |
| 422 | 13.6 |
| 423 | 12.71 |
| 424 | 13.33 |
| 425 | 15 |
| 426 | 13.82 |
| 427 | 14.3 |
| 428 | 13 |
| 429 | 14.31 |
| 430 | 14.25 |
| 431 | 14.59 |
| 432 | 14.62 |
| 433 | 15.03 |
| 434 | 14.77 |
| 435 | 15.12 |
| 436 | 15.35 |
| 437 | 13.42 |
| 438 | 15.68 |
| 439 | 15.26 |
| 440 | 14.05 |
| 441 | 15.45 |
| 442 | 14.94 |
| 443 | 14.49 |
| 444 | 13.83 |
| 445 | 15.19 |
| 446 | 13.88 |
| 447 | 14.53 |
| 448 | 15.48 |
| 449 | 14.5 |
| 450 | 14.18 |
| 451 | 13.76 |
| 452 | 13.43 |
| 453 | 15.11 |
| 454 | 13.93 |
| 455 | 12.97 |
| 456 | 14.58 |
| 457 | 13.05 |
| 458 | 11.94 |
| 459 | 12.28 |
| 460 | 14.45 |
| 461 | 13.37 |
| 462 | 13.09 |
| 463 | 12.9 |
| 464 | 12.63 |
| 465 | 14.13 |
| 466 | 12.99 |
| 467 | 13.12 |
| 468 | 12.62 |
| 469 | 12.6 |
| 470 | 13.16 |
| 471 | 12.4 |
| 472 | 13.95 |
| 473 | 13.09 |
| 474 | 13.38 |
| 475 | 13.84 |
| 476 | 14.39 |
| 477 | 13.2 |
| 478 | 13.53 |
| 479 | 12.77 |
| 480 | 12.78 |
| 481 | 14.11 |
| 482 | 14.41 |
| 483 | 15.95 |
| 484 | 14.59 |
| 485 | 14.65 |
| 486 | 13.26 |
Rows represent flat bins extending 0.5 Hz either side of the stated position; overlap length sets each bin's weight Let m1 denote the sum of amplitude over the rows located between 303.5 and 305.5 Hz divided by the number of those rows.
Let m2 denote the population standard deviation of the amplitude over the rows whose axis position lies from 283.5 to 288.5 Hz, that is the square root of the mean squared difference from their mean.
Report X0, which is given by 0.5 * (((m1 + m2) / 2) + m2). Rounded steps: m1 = 13.9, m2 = 0.80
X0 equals 4.08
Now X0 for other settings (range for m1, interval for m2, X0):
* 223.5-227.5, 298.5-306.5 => 4.57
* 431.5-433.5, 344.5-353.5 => 4.26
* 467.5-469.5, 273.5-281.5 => 3.71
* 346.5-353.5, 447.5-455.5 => 4.17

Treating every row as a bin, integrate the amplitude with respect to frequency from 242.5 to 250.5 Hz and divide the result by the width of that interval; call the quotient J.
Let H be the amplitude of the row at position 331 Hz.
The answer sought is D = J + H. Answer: 27.5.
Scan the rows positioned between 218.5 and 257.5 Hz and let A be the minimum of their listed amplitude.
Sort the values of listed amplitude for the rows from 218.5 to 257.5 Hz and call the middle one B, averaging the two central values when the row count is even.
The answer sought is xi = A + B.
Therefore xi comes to 26.4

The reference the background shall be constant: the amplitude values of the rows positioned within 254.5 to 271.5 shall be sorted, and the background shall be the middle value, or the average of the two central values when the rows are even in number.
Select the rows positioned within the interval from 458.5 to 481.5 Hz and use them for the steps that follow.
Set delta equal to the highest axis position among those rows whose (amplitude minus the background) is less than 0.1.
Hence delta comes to 481 Hz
